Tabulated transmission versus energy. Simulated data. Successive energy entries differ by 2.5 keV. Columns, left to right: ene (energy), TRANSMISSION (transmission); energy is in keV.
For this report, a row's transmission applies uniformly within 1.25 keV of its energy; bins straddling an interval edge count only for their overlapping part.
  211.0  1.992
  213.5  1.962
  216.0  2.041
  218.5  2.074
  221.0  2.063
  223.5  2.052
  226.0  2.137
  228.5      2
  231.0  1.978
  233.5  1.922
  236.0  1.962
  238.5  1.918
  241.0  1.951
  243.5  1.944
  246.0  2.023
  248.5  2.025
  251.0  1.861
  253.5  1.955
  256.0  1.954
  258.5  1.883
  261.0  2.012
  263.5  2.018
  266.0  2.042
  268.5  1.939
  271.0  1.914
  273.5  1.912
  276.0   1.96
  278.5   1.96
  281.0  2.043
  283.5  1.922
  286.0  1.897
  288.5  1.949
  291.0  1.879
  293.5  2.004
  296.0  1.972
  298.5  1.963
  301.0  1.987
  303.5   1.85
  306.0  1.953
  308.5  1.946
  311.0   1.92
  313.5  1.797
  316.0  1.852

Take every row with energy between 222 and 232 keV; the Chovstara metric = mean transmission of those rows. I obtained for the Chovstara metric 2.04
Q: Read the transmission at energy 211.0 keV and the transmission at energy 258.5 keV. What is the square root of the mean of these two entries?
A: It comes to 1.39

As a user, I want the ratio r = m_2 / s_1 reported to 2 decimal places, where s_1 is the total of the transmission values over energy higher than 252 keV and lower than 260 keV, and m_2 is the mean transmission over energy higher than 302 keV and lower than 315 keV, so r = 0.33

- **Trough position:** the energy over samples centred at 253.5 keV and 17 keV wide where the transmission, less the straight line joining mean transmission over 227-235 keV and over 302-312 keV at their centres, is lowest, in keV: 251.0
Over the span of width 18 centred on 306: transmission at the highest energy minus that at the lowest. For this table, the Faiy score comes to -0.17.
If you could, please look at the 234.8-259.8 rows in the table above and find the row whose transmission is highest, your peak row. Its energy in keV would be 248.5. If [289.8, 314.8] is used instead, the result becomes 293.5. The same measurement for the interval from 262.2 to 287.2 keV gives 281.0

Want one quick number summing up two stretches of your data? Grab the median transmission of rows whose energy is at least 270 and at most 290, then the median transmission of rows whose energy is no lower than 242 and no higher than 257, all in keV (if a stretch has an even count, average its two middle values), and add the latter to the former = 3.89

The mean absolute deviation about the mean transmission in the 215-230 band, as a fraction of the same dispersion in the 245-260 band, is 0.6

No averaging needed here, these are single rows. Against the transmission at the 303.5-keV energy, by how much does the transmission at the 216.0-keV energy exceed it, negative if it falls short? 0.191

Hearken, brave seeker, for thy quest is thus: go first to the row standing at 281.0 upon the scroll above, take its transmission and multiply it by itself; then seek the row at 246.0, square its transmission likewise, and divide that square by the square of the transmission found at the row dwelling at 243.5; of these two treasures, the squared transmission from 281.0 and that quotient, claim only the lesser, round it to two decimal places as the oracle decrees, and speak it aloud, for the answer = 1.08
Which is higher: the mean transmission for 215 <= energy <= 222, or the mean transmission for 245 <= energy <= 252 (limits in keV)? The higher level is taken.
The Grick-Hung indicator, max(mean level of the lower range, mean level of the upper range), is 2.06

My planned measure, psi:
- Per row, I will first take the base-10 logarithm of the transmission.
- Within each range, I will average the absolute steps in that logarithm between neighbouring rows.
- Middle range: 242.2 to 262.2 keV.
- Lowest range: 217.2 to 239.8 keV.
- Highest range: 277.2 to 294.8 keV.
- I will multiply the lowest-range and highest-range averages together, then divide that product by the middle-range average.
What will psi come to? 0.011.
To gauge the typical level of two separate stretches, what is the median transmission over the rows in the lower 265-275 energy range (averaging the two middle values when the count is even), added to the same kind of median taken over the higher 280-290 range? 3.86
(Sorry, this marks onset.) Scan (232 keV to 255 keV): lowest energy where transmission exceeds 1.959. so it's 236.0 keV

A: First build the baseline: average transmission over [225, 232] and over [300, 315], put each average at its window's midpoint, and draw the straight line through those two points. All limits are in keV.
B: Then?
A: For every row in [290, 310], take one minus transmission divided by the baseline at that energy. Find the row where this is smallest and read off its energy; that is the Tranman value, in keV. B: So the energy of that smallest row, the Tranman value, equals 293.5 keV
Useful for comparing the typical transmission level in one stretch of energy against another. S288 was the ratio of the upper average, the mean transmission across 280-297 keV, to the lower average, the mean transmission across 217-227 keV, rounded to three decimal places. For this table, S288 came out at 0.938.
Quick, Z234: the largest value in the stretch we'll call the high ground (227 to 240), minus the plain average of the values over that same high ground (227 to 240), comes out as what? 0.04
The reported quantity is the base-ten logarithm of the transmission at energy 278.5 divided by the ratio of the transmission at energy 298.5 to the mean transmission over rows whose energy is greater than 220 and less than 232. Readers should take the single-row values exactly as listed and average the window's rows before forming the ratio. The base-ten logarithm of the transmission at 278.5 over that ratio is 0.310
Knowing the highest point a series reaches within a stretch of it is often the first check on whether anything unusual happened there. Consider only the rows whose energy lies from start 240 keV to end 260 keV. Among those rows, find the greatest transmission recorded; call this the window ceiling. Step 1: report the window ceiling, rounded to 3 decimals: 2.025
